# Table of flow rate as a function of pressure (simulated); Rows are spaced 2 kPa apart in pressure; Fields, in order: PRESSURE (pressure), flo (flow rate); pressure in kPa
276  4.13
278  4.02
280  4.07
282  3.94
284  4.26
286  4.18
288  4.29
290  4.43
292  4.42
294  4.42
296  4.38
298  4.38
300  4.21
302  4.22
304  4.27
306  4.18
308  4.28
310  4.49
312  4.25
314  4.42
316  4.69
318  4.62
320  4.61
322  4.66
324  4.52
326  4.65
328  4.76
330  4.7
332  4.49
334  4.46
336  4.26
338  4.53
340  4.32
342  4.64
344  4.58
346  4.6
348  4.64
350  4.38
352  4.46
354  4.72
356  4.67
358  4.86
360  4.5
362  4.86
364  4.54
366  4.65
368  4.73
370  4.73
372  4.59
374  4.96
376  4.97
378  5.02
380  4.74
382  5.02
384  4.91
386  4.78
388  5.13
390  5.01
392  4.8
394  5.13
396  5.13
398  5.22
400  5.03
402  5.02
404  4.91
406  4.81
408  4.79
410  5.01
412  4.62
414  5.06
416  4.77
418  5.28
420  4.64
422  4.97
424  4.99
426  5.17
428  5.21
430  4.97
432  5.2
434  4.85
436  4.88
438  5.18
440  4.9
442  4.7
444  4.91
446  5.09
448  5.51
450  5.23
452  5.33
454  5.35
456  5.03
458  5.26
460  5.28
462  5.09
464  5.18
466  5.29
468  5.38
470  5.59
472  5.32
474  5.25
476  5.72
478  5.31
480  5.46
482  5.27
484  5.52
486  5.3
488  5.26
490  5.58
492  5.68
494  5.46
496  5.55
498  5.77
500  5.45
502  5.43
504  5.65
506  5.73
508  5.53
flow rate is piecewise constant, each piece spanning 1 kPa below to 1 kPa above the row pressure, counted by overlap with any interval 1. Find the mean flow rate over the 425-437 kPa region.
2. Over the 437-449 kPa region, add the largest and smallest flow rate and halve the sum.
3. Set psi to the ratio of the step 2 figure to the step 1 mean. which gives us 1.01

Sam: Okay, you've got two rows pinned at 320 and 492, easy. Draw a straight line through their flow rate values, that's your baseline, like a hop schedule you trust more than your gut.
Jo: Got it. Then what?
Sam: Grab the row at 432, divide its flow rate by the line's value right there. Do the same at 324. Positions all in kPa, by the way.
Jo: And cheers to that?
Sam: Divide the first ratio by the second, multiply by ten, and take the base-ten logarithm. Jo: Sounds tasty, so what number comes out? 1.00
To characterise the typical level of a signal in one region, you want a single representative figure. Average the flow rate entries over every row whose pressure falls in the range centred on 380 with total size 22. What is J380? 4.90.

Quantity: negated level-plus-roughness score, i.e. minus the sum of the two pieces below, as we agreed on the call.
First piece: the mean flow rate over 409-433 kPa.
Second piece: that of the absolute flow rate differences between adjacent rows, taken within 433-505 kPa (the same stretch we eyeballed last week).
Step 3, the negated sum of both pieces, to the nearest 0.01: -5.19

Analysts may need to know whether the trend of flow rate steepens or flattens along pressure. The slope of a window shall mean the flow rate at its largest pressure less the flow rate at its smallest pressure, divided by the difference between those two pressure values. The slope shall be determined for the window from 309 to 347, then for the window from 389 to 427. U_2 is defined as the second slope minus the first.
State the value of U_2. 0.001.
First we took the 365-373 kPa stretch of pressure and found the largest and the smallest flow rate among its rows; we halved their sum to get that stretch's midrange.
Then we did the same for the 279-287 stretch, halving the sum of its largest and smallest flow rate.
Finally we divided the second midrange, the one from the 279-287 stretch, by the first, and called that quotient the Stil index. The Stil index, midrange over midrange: 0.88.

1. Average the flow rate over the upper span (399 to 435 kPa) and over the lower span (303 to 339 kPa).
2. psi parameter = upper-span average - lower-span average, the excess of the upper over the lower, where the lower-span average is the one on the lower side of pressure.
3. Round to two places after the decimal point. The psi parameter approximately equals 0.47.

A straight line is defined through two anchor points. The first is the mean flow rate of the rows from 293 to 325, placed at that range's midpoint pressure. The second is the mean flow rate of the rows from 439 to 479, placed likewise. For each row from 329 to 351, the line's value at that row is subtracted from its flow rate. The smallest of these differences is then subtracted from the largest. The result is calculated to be 0.47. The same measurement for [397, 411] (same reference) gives 0.48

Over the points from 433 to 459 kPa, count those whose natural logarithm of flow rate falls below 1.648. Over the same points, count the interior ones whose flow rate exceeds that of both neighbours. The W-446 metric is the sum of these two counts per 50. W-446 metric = 0.220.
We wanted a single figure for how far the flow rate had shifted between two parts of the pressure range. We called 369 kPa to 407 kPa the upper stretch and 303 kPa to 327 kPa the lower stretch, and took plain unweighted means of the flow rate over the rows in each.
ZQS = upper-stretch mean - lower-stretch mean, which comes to 0.47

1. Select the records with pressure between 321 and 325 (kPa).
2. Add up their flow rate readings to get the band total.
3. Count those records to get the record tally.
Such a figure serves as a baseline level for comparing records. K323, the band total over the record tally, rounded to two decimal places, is 4.59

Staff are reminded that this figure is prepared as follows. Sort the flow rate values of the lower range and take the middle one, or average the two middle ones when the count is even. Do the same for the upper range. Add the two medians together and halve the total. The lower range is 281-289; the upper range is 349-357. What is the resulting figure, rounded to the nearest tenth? 4.4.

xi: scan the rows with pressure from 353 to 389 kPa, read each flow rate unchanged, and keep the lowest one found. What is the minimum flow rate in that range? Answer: 4.5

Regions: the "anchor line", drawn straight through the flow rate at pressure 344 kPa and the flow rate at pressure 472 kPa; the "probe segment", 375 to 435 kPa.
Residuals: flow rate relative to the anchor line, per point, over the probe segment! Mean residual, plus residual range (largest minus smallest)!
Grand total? 0.75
